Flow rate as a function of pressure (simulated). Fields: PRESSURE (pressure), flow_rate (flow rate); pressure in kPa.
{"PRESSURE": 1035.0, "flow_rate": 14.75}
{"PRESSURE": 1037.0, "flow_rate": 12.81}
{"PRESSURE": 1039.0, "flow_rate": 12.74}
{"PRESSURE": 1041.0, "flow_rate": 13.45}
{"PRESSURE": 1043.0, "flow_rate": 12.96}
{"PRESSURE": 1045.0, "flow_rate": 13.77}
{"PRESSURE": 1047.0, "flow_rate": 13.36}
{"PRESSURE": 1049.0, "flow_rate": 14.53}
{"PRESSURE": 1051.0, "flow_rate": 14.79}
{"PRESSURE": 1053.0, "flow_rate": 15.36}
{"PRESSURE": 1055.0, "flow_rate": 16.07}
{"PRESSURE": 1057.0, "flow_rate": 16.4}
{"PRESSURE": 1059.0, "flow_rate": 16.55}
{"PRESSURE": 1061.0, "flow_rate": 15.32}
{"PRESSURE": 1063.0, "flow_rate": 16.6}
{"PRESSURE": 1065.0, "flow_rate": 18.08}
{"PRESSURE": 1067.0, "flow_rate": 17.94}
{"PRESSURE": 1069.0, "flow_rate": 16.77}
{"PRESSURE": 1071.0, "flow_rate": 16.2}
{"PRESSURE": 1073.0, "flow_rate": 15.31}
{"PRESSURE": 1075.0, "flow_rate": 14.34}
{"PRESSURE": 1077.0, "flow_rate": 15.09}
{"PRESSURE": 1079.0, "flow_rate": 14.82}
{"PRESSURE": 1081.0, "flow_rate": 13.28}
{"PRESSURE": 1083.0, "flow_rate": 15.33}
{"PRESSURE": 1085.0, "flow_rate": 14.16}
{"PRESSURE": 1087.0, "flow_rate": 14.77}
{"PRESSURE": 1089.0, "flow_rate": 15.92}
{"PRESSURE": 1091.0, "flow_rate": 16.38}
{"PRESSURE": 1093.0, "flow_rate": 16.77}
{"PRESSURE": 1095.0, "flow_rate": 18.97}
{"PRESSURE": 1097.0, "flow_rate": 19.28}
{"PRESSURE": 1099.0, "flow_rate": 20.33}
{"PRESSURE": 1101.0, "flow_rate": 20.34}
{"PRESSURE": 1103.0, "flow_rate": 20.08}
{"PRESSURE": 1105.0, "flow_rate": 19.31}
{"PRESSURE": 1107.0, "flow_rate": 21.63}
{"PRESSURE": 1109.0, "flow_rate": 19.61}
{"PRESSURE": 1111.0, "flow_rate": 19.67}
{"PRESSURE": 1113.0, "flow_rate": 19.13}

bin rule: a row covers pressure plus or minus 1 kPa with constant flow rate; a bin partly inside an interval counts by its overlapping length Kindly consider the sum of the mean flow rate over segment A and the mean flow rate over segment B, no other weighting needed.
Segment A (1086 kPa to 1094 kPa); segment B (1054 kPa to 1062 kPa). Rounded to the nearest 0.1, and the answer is 32.0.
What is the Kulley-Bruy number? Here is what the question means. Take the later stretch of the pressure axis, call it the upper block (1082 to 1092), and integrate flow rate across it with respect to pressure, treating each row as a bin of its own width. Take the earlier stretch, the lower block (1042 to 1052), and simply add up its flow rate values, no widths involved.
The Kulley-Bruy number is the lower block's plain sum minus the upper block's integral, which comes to -84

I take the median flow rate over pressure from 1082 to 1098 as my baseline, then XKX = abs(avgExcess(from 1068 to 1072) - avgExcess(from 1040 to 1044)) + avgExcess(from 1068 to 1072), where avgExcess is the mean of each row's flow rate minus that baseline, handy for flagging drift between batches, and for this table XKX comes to 3.6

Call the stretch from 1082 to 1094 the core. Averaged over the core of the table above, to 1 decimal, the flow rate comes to 15.6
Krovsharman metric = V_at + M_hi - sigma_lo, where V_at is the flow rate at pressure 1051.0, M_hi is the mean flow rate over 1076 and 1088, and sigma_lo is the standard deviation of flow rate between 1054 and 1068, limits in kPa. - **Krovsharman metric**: 28.4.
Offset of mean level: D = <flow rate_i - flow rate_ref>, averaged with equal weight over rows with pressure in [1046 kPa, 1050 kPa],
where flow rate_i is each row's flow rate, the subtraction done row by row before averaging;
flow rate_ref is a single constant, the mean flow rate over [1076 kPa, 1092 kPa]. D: -1.0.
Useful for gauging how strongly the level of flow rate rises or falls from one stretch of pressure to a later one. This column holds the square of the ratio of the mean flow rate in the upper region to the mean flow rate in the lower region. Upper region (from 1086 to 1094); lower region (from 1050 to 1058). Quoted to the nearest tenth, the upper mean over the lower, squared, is 1.0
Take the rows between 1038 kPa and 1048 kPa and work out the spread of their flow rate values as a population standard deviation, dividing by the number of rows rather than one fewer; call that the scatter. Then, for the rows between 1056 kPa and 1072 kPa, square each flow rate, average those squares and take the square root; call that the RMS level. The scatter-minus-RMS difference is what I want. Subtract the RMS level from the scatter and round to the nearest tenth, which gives -16.4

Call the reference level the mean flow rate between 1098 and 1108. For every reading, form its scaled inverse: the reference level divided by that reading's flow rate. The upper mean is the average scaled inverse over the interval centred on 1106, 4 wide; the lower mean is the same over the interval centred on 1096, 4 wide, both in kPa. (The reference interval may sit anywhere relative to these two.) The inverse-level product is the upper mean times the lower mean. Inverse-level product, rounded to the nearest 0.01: 1.06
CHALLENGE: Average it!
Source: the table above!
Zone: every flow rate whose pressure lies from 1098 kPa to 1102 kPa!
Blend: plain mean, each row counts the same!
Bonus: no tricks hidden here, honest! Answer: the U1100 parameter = 20.3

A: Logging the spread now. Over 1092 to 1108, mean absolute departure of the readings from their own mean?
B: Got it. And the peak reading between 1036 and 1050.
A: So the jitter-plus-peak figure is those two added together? 16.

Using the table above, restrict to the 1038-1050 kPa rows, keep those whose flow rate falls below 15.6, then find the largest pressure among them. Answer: 1049.0 kPa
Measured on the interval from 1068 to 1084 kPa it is 1083.0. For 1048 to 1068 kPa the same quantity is 1061.0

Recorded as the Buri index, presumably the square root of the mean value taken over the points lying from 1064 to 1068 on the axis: 4.24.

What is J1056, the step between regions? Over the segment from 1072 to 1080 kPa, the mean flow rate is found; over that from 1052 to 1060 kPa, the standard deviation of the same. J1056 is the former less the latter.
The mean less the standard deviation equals 14.4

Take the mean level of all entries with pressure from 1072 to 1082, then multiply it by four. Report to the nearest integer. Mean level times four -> 58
